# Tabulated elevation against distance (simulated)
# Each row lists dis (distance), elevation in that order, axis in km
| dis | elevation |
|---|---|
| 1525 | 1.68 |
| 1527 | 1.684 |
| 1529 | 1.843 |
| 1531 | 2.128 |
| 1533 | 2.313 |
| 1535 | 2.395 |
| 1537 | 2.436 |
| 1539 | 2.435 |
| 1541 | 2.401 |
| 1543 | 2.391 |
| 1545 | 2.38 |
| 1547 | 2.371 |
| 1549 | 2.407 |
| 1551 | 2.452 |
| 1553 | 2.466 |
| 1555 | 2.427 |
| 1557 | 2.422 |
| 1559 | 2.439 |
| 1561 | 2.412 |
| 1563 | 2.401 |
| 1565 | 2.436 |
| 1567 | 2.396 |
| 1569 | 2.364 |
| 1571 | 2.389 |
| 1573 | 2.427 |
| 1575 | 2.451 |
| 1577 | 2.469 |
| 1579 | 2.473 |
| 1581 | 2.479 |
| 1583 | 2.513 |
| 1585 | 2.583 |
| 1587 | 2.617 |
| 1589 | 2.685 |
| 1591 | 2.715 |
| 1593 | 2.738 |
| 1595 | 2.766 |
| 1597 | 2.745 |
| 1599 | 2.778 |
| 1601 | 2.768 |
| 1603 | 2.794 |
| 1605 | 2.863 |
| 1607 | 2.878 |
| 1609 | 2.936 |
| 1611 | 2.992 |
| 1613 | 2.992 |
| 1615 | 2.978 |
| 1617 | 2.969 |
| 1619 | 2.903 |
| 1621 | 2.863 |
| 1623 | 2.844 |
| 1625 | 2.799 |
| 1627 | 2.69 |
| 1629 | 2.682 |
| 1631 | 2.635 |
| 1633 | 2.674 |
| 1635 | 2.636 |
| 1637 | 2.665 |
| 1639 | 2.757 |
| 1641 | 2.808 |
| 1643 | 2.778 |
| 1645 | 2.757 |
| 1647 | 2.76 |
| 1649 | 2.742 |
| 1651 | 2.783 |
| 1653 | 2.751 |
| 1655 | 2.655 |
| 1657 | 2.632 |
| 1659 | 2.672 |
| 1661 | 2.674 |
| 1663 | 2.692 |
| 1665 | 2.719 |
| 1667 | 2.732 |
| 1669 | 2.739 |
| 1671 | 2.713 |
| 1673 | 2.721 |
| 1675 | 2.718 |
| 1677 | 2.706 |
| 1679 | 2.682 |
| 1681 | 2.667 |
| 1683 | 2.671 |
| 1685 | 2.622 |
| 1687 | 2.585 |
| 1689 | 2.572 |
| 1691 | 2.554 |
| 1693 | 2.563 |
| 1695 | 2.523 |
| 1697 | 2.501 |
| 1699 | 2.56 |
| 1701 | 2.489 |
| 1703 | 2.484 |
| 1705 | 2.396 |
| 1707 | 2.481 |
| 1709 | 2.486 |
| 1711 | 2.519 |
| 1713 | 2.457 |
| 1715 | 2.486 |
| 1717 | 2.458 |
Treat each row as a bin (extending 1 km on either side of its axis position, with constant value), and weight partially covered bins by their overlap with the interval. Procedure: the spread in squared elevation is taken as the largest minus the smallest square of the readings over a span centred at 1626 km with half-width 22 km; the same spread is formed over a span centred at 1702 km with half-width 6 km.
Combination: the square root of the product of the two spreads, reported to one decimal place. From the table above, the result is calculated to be 1.3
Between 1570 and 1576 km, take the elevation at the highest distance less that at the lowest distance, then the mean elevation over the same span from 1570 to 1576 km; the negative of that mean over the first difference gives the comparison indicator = -39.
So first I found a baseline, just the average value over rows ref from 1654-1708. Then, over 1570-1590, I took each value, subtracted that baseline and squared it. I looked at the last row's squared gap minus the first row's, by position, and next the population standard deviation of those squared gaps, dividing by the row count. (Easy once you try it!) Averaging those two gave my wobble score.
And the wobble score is -0.016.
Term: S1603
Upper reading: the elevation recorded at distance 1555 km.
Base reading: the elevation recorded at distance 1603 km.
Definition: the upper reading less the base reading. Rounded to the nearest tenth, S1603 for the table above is -0.4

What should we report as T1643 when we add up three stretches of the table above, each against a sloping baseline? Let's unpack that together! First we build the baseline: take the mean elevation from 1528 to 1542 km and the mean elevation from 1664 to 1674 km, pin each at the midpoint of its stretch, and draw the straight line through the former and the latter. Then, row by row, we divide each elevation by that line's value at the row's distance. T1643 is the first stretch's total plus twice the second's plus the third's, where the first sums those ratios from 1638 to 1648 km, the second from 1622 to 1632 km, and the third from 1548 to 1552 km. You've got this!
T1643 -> 18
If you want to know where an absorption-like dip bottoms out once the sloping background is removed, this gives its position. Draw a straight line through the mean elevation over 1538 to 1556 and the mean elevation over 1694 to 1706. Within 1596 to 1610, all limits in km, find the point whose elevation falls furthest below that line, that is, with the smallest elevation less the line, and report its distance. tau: 1597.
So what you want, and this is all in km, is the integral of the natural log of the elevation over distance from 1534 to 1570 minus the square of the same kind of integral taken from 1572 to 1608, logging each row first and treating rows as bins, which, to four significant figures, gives -1197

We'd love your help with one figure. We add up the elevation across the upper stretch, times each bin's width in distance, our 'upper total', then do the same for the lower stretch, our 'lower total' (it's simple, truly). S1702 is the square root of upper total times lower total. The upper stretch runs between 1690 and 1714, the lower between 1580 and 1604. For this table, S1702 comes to 62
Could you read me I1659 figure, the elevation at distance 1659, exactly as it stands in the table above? 2.672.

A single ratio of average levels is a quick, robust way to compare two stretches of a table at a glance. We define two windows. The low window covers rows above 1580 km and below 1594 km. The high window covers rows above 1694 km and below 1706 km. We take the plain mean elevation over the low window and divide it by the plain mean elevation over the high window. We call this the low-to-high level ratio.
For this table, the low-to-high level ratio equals 1.05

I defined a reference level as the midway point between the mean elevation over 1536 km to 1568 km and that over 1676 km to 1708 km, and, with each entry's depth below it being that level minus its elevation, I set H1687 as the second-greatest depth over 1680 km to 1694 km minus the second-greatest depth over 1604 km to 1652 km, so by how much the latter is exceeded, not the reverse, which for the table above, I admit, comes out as 0.07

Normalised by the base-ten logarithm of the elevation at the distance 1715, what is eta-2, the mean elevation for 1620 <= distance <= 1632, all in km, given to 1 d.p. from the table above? 7.0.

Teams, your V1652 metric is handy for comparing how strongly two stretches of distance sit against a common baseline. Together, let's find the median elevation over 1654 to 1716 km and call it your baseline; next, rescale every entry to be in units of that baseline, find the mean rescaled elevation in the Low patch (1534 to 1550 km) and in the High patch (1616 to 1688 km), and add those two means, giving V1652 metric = 1.96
